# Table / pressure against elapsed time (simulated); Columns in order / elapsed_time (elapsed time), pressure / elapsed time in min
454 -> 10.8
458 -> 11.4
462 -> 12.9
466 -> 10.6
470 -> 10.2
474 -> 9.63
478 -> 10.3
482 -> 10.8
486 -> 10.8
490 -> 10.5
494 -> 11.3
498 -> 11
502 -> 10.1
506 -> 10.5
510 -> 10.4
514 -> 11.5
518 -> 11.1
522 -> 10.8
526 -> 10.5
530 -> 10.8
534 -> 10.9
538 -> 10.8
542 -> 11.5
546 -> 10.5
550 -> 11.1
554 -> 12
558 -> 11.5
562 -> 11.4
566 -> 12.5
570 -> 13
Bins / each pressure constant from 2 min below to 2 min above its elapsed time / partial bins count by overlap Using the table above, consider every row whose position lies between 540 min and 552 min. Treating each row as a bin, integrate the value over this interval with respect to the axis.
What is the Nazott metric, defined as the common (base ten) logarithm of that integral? 2.12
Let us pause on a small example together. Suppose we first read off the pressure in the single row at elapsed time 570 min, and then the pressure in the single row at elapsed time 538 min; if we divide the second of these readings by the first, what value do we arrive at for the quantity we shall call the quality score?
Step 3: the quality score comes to 0.83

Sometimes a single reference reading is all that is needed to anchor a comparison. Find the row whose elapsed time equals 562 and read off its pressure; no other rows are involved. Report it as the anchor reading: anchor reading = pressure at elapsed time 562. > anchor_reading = 11.4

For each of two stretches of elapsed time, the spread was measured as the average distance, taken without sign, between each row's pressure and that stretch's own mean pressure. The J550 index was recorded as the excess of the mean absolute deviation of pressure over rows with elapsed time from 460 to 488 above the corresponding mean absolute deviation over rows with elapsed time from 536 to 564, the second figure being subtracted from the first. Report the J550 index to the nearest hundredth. 0.25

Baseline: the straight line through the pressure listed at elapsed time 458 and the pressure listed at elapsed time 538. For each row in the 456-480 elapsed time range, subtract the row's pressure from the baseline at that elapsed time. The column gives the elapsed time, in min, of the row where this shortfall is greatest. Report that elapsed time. 474 min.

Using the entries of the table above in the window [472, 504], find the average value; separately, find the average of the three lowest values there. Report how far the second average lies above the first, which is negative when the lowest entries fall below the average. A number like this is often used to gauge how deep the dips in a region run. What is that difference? -0.54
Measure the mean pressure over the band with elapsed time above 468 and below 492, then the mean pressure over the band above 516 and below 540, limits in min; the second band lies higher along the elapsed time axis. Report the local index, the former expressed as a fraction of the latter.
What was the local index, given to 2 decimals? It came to 0.96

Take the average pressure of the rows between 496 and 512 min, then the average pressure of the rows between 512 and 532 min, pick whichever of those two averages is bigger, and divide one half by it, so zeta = 0.0457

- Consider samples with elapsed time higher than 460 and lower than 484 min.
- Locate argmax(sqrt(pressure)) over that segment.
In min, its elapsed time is 462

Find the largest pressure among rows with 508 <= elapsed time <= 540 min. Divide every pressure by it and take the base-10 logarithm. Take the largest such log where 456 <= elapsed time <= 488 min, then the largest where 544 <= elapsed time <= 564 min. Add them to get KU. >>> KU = 0.07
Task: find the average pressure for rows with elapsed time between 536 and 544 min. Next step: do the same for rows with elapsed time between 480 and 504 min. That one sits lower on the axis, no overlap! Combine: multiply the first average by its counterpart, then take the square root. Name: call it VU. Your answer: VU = 10.9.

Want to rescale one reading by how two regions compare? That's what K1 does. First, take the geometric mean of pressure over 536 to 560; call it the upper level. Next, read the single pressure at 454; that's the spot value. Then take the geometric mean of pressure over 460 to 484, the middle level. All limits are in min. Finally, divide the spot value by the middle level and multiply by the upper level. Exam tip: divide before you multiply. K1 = 11.3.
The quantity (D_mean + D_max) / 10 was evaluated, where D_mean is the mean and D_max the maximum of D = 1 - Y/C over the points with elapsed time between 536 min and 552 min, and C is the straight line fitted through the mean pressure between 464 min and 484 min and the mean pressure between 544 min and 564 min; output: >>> 0.0080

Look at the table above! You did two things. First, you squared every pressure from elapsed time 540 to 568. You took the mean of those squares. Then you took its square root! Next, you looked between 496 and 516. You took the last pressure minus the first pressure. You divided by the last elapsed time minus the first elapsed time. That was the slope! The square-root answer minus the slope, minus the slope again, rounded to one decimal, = 11.5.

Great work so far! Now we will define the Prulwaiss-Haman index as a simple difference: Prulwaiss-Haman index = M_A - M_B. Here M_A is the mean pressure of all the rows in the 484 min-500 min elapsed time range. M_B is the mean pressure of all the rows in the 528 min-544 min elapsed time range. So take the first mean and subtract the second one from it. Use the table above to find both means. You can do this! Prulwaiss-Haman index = -0.1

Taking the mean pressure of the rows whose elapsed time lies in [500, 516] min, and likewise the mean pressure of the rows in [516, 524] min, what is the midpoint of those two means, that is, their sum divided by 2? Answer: 10.8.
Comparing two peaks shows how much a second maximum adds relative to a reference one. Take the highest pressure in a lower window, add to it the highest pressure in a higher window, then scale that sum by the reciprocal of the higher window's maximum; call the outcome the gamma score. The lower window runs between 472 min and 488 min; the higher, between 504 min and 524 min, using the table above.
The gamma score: 1.94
